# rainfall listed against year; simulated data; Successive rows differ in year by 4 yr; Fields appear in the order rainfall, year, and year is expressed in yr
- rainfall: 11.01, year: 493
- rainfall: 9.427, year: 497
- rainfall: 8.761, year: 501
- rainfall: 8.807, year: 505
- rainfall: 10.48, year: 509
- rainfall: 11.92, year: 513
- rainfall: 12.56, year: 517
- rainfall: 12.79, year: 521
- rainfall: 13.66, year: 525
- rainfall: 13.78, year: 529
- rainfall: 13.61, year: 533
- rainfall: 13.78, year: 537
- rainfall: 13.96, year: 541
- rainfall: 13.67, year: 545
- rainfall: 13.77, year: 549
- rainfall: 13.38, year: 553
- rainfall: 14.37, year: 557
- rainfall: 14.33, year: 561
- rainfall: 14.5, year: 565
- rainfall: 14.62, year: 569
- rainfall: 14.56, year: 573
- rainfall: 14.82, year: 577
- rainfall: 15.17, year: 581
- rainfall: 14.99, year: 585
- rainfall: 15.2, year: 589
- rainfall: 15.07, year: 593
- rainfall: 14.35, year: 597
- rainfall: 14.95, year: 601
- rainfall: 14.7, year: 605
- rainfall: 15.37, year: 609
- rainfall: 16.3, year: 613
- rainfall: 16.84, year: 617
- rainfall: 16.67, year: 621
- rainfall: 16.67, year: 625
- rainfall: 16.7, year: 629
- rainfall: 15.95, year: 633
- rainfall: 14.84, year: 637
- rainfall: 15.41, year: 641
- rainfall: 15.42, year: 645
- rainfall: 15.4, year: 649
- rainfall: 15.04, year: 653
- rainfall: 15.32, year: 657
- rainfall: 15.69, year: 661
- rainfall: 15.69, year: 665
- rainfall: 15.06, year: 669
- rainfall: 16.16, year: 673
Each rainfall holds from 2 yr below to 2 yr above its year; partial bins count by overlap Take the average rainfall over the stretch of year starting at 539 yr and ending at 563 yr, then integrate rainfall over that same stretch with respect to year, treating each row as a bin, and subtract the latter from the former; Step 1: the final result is -320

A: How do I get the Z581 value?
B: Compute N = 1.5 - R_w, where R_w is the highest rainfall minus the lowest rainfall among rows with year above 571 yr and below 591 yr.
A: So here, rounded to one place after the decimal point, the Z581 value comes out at 0.9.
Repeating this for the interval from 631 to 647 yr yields 0.4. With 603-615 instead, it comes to -0.1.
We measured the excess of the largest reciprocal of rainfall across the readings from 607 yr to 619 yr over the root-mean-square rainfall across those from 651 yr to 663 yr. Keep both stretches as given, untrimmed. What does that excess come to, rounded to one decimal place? -15.3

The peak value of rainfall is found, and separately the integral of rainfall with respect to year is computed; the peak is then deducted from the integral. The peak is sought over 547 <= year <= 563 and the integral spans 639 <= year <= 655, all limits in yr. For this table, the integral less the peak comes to 231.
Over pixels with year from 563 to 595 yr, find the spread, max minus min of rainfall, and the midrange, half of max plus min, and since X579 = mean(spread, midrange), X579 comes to 7.8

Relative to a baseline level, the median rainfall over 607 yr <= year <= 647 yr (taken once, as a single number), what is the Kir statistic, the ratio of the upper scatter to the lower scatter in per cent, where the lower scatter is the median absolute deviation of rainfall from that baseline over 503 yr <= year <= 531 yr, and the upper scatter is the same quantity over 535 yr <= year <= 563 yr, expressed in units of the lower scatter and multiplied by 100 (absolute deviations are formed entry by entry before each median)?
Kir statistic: 66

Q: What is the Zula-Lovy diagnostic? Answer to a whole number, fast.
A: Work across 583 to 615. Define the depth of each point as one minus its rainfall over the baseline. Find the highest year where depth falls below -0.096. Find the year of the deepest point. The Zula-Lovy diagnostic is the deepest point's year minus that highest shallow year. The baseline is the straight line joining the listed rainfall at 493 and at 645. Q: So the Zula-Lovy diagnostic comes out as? -16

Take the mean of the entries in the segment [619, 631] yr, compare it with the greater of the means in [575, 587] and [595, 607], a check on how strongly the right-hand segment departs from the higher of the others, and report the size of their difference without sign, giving 1.7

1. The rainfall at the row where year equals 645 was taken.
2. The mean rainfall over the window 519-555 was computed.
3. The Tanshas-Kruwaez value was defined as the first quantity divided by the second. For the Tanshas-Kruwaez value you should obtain 1.13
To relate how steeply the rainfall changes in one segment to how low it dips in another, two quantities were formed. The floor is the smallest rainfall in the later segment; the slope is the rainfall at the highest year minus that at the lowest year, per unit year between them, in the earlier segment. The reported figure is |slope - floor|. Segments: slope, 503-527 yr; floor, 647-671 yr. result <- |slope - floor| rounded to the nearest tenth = 14.8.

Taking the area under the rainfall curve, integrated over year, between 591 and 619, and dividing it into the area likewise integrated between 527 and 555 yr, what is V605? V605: 0.89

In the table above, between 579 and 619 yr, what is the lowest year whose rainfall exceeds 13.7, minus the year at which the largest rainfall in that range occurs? -36 yr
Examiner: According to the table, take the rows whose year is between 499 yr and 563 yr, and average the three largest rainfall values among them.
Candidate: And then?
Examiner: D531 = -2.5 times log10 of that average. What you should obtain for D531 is -2.88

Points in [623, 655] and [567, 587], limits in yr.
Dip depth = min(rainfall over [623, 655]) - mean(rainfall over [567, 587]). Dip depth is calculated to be 0.0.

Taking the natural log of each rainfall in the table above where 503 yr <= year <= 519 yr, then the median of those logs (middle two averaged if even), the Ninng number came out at 2.41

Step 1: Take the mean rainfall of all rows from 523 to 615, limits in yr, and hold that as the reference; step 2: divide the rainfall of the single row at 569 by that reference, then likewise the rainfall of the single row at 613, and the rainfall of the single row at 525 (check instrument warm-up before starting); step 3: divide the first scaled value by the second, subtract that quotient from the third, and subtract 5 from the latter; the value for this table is -4.95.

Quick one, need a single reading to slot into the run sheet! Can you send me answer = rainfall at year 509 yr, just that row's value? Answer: 10.48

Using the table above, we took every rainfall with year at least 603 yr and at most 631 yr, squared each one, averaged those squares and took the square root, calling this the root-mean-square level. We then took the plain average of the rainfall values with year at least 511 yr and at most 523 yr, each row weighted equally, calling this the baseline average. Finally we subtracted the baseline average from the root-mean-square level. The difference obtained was 3.8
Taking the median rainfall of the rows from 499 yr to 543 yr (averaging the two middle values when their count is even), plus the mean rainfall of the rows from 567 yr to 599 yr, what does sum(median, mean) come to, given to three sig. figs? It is 27.6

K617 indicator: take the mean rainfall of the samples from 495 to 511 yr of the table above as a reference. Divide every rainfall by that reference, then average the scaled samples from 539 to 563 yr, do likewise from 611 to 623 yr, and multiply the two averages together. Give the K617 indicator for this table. 2.63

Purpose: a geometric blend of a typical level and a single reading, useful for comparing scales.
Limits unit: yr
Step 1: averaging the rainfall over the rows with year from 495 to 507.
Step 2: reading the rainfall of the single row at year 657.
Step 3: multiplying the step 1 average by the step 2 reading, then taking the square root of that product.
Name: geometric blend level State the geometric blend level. 11.7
